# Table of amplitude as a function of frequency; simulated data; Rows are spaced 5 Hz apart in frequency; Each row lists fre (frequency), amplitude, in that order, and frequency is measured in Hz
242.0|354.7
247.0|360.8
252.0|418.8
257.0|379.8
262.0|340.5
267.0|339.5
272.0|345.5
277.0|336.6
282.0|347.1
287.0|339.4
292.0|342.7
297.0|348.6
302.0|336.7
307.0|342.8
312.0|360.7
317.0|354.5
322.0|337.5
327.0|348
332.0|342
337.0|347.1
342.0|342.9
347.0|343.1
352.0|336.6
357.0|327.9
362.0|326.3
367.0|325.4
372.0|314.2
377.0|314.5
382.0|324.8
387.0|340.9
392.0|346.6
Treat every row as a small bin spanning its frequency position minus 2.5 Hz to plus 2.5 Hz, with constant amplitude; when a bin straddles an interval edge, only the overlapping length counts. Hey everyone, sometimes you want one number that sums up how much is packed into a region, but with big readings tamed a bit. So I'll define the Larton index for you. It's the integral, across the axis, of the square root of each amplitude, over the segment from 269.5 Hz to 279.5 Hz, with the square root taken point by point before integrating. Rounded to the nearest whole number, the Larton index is 185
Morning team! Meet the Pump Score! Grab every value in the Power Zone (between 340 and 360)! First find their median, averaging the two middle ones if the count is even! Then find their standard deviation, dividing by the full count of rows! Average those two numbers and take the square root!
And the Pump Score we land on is 13.2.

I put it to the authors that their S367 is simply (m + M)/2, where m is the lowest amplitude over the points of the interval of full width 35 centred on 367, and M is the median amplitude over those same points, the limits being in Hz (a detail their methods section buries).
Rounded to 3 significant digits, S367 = 320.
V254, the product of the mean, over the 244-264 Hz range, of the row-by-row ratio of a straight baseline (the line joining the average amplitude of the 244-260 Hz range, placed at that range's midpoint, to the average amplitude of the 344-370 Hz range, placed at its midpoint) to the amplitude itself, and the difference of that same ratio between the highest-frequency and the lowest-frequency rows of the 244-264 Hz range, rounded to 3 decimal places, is 0.043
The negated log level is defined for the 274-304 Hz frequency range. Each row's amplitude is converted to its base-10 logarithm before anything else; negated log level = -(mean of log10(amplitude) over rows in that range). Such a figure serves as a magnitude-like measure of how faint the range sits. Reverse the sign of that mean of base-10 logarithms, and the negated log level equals -2.53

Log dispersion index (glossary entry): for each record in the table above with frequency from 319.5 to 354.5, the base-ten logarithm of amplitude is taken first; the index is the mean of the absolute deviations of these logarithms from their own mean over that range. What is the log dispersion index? 0.004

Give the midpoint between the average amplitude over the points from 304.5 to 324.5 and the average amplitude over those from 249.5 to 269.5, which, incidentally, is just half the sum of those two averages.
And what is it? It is 359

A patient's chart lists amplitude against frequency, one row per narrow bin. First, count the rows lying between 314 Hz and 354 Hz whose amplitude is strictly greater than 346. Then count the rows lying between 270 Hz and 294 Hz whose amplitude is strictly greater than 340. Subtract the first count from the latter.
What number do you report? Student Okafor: 0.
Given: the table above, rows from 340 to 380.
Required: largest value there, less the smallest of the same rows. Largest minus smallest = 29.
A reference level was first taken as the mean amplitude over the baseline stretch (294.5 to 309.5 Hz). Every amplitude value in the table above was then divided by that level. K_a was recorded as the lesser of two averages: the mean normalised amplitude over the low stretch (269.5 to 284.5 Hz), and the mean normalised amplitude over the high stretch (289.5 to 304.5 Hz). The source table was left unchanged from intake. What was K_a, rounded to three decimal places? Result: 1.000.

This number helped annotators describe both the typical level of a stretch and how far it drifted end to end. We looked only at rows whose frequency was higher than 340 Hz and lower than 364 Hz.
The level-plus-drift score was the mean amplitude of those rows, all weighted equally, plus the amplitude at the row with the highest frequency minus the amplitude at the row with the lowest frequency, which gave 319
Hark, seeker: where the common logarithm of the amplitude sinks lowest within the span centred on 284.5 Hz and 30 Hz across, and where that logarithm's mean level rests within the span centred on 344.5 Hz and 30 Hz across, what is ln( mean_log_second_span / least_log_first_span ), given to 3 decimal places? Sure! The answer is 0.002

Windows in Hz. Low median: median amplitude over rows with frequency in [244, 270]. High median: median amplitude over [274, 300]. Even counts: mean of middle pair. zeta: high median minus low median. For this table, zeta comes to -18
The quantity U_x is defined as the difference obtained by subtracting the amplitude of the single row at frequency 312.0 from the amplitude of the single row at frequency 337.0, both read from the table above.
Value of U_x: -14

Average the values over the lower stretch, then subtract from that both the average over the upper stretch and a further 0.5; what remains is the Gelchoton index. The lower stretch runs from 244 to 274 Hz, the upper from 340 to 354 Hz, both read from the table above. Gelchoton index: 23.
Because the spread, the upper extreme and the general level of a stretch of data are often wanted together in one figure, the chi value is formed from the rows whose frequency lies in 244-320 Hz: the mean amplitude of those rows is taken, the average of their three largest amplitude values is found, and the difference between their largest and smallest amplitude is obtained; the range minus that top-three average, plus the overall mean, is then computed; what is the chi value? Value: 49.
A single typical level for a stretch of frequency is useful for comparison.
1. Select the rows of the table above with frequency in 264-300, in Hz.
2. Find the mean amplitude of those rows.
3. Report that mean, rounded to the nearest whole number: 343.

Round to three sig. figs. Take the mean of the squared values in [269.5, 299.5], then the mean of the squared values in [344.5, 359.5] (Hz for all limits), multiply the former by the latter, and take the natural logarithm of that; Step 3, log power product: 23.3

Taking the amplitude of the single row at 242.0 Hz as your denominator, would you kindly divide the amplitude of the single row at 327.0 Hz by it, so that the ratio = 0.98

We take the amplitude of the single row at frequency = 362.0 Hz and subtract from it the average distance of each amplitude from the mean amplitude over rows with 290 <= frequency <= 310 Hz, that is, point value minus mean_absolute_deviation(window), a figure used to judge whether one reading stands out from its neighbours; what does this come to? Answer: 323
